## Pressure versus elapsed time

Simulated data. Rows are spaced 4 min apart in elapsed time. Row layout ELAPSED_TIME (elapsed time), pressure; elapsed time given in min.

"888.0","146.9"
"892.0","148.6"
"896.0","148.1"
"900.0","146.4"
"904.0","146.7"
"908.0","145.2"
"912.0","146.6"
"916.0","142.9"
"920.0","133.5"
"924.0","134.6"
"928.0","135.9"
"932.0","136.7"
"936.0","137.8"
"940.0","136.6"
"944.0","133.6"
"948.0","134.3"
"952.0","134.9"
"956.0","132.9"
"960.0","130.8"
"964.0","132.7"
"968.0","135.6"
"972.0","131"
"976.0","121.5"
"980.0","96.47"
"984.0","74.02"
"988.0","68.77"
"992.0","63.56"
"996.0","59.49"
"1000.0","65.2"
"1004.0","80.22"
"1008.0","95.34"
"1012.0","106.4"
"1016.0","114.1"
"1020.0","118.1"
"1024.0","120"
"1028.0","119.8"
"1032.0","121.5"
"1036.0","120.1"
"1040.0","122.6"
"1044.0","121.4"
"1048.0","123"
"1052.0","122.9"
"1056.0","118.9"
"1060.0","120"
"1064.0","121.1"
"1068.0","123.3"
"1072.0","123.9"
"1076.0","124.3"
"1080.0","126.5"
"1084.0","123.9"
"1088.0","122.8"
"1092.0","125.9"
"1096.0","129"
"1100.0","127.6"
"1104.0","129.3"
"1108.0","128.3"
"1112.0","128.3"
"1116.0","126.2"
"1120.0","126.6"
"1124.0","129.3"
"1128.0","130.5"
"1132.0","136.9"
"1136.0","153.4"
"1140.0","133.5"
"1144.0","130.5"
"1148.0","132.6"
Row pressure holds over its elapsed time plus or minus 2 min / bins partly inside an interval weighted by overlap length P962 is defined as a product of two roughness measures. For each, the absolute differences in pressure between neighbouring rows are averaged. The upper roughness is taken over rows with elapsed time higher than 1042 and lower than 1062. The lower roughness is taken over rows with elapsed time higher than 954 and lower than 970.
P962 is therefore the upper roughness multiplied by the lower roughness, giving 4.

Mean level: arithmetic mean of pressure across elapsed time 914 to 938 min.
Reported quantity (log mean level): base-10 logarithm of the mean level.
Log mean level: 2.14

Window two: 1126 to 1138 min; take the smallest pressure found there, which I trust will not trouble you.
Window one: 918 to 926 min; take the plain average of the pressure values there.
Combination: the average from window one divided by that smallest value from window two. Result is 1.03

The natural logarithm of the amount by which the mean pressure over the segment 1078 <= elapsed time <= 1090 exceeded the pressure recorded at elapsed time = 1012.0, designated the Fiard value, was 2.9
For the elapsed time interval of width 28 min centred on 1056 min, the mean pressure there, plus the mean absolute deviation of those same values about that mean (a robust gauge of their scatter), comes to 123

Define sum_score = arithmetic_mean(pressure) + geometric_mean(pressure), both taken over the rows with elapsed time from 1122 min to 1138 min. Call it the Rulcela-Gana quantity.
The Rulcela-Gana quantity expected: 275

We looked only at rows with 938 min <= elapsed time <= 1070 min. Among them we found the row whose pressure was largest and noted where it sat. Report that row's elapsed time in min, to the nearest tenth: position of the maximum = 940.0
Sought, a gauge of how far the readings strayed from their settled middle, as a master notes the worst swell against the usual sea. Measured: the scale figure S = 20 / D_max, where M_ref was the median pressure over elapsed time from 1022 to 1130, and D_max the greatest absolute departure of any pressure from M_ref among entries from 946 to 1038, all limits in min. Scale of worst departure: 0.31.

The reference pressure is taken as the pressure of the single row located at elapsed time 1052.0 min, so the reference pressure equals 122.9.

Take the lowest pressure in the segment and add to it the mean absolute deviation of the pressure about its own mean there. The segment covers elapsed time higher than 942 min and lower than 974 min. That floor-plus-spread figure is 132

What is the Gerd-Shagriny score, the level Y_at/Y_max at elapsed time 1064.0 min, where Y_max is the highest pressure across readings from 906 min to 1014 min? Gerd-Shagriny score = 0.83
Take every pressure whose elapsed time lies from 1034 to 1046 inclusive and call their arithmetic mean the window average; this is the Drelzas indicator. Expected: 121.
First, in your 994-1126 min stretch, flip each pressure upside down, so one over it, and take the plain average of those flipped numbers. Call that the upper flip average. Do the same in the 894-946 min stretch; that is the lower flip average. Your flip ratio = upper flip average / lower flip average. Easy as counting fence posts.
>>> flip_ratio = 1.24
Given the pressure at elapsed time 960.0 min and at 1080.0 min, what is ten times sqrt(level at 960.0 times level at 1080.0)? 1286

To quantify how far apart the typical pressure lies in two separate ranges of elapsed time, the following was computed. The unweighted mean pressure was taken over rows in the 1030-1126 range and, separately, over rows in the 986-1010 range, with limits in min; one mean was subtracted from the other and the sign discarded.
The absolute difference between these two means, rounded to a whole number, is 52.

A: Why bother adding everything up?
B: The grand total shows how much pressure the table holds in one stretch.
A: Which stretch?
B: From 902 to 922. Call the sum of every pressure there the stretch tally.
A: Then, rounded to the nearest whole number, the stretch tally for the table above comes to 715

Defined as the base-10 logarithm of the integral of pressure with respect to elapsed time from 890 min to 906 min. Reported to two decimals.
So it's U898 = 3.37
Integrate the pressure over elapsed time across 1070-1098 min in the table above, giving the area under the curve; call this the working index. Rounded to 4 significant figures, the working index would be 3505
